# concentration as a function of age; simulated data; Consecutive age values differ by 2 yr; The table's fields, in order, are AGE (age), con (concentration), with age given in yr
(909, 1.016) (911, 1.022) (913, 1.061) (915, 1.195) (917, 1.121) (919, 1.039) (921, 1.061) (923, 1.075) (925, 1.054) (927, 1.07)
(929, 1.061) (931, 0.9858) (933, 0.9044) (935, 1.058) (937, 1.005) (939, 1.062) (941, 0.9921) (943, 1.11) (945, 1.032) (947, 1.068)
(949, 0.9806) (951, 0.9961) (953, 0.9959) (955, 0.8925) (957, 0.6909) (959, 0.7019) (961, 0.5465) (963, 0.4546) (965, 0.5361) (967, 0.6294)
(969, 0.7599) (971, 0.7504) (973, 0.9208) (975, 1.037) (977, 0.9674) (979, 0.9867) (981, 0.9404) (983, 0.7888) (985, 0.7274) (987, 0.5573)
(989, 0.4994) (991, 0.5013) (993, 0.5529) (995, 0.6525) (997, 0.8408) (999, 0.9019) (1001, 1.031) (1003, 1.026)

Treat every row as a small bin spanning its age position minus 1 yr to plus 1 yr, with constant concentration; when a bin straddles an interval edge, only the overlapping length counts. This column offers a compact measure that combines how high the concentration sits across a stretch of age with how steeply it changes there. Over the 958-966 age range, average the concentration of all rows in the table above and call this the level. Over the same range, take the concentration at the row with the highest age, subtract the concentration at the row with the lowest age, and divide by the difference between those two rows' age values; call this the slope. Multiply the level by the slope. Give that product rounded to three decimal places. -0.015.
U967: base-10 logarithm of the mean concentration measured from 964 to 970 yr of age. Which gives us -0.19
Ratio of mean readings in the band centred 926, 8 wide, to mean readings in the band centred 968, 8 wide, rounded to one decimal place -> 1.6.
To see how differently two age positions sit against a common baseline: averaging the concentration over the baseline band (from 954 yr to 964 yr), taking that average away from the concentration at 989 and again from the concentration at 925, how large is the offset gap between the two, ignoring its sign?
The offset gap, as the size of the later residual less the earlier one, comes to 0.6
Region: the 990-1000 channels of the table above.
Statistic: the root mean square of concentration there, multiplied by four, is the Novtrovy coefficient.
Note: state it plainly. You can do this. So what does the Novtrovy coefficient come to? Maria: 2.8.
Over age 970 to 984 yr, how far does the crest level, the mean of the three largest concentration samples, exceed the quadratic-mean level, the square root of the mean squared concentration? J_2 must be 0.08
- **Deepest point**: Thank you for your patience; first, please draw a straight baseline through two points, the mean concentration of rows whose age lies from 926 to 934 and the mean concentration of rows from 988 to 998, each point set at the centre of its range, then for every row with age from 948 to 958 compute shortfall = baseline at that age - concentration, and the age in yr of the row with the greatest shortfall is 957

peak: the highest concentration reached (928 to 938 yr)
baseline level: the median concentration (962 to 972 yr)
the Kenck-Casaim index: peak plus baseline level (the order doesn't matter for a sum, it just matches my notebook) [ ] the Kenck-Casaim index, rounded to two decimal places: 1.69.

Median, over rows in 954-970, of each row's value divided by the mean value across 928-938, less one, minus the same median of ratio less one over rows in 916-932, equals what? -0.40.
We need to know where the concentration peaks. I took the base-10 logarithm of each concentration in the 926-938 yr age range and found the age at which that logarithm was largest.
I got 927 yr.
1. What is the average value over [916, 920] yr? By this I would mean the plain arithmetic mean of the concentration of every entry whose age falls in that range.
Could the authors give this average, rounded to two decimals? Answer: 1.08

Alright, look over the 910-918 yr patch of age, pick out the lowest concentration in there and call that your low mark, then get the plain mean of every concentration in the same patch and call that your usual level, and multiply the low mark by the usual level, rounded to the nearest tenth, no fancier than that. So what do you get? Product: 1.1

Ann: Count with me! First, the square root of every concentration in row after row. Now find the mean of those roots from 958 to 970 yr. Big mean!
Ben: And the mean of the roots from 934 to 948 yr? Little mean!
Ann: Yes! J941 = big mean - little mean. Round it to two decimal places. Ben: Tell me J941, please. -0.25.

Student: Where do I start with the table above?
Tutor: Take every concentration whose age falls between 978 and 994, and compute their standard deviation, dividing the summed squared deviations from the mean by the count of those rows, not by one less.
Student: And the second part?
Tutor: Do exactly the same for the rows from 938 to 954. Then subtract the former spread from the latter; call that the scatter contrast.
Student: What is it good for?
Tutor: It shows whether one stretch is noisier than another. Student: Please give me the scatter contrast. -0.14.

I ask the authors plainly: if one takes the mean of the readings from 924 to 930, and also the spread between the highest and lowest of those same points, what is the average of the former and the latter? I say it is 0.539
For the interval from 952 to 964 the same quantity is 0.628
